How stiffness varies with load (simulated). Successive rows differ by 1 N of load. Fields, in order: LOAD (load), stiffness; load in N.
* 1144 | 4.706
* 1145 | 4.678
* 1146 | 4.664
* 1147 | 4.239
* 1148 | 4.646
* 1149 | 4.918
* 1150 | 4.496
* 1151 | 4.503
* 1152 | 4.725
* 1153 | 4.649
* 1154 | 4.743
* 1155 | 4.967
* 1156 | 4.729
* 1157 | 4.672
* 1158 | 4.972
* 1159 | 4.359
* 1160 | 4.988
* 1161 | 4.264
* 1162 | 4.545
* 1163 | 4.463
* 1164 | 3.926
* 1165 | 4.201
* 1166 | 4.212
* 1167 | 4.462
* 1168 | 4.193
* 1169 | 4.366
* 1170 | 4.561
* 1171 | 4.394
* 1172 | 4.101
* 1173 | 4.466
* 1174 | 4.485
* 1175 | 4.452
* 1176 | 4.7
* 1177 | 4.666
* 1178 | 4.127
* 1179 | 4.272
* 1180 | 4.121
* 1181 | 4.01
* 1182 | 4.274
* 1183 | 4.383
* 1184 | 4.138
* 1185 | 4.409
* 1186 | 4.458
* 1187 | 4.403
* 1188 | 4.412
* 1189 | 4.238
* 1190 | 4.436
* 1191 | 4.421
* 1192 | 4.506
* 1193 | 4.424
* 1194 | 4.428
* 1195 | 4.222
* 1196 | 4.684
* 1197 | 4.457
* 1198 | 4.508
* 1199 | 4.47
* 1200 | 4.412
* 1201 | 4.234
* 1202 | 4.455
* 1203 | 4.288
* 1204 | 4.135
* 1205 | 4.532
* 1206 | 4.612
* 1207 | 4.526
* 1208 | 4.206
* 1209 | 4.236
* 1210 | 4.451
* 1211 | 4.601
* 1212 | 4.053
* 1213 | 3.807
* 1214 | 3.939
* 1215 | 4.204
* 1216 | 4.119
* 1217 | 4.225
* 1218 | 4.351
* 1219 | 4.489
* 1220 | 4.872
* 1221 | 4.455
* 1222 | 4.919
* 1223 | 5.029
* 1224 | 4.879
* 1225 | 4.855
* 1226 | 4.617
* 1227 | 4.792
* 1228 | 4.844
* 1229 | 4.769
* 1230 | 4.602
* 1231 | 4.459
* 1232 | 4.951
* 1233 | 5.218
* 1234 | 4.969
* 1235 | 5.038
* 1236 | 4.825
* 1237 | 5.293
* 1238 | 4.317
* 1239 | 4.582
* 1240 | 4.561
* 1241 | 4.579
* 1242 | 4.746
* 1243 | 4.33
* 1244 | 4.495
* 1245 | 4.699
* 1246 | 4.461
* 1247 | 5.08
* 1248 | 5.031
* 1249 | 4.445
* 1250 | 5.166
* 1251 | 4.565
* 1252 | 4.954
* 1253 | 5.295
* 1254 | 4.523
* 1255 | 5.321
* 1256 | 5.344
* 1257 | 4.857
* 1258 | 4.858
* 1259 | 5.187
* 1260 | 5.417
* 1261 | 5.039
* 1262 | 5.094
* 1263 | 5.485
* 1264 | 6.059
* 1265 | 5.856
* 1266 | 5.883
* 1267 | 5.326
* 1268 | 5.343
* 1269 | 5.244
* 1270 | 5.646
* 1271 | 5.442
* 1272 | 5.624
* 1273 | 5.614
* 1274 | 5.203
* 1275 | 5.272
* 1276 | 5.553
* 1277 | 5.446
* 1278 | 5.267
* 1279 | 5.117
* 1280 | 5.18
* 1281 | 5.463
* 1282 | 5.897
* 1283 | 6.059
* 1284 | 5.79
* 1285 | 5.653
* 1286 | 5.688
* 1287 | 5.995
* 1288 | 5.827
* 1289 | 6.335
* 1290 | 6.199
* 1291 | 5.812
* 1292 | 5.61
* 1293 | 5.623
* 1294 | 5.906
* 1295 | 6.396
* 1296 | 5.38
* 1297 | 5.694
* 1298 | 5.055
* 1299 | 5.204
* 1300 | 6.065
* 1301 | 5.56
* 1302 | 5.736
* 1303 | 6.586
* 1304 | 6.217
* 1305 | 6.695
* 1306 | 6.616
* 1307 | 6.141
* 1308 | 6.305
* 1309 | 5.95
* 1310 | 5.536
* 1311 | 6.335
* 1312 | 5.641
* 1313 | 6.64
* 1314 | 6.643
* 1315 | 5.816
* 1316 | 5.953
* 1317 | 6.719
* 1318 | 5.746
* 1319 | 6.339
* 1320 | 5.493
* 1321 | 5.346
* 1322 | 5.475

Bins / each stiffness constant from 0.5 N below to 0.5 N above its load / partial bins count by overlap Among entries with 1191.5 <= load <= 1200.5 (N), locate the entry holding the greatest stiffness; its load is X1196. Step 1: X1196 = 1196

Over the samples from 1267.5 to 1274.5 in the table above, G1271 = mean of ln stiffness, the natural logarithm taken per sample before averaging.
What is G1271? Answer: 1.69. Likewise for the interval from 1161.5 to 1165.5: 1.45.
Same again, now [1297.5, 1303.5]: 1.74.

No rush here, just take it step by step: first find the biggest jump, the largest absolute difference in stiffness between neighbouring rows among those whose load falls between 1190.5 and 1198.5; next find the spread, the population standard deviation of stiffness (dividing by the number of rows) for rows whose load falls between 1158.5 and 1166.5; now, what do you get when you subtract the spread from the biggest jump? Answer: 0.17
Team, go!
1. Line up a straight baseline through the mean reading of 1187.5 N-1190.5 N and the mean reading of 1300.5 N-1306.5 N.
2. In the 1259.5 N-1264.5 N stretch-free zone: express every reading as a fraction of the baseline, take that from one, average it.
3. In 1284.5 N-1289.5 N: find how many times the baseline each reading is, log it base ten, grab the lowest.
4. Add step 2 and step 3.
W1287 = 0.00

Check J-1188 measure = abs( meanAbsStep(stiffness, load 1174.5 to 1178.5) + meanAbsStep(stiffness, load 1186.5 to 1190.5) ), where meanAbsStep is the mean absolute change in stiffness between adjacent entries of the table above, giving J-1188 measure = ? 0.40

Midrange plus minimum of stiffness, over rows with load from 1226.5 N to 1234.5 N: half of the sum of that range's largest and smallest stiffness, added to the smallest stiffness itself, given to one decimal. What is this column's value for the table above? 9.3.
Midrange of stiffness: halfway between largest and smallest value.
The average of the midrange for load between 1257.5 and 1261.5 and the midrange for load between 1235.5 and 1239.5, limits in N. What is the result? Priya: 5.0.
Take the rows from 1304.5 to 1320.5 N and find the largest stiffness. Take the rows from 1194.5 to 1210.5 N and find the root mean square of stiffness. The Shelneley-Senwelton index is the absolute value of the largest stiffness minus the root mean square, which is 2.3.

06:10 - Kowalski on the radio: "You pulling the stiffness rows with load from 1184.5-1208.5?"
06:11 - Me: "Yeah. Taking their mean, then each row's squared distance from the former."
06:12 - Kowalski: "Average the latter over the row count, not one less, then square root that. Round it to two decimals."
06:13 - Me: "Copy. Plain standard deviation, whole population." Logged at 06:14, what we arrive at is 0.13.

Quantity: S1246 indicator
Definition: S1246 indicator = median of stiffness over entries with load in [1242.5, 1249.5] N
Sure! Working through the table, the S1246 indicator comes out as 4.5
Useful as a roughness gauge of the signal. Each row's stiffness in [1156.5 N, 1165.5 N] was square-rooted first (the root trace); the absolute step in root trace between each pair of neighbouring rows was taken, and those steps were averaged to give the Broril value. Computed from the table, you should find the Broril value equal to 0.10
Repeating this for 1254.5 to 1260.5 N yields 0.05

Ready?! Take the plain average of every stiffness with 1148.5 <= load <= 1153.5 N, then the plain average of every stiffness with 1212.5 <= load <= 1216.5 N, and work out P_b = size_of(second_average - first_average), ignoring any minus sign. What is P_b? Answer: 0.64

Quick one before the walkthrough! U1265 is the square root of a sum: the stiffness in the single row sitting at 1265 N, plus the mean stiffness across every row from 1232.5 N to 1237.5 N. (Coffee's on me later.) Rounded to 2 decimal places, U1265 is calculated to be 3.31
